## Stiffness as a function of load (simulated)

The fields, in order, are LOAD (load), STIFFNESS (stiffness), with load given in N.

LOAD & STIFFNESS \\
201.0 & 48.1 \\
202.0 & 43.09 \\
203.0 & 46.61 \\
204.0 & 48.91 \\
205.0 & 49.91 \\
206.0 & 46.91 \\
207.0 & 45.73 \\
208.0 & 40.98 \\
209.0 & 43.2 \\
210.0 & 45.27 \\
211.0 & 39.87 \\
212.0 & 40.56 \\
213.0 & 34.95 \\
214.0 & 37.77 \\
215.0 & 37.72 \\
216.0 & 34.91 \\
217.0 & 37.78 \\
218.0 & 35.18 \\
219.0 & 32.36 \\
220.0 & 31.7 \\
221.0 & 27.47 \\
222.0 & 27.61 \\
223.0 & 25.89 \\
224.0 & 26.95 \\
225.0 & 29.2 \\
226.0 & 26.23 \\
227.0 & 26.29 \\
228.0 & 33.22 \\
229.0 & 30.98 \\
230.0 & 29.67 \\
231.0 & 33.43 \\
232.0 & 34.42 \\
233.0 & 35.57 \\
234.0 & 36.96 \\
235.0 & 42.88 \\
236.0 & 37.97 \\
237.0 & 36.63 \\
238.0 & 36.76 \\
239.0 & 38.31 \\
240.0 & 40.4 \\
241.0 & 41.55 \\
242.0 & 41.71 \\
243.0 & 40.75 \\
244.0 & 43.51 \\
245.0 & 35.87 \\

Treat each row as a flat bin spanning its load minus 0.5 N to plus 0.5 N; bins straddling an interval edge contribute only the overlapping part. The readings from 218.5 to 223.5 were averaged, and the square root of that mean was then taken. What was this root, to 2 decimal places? 5.39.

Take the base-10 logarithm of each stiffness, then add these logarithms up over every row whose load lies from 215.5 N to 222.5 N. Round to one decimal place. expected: 10.6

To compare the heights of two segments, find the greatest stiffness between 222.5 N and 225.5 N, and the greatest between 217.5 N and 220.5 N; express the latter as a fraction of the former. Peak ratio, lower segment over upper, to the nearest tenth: 1.2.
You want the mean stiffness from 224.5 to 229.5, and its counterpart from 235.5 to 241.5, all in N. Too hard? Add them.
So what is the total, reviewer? 68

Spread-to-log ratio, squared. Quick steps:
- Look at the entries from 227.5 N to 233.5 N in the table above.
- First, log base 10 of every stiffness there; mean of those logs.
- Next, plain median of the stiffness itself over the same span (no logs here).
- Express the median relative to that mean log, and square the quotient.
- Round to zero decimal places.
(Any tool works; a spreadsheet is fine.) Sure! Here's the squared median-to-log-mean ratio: 483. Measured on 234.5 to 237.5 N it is 569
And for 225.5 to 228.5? 327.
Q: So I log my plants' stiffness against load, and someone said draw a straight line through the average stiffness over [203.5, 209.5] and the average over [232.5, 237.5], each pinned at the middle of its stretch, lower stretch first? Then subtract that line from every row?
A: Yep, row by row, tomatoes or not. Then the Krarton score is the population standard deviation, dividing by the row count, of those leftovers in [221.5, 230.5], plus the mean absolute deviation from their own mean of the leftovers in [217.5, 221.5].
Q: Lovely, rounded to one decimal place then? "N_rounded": 4.8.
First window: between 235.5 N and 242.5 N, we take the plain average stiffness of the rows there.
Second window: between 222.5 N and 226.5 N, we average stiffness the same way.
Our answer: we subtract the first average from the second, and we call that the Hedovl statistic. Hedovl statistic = -12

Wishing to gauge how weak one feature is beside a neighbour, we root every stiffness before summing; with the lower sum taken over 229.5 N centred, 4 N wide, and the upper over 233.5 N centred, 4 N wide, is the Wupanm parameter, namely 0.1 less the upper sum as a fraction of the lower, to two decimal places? -0.98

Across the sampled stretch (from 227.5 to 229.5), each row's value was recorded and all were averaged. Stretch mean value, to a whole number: 32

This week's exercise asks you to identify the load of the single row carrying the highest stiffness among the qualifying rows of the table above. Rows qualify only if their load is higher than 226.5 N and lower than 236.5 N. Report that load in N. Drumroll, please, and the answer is 235.0 N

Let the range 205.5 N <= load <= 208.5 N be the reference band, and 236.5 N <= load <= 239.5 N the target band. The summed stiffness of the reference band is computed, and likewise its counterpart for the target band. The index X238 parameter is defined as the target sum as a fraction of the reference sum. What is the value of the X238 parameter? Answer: 0.84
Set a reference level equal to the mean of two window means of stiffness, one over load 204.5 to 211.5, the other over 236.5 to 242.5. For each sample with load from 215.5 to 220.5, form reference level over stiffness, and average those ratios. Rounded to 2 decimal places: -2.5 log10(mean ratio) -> -0.22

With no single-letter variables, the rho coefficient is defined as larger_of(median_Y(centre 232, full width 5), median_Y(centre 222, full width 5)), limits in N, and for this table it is 34.4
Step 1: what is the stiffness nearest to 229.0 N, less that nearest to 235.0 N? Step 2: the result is -12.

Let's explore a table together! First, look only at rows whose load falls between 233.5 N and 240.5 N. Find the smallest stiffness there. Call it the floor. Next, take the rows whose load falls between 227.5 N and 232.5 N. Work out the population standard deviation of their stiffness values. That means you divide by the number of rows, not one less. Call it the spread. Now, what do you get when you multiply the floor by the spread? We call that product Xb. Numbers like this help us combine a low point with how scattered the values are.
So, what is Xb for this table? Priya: 64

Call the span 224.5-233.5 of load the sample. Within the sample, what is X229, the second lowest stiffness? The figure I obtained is 26.29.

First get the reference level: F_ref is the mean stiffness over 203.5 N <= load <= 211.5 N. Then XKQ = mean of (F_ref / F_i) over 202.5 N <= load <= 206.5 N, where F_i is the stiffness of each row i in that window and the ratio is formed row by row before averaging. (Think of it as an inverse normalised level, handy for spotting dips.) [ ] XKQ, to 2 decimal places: 0.94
